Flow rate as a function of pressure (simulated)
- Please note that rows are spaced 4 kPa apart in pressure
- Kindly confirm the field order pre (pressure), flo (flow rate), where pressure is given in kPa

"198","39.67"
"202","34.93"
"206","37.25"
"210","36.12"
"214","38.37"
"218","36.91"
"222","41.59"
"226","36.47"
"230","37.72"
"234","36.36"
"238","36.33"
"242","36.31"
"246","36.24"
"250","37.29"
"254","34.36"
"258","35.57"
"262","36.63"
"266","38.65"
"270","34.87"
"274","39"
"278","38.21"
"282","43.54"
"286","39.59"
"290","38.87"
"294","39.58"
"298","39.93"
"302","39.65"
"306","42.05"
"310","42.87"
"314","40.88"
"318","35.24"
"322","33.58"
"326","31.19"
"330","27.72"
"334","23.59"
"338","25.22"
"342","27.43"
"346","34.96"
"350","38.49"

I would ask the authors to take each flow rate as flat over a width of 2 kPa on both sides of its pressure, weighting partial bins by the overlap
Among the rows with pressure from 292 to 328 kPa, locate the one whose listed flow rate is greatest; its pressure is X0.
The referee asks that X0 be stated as 310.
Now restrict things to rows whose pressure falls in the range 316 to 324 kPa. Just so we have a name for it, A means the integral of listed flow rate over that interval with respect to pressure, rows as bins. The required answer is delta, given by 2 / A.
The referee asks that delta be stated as 0.0073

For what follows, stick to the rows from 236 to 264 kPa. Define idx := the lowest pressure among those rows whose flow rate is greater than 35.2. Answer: 238 kPa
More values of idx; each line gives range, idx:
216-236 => 218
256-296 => 258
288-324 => 290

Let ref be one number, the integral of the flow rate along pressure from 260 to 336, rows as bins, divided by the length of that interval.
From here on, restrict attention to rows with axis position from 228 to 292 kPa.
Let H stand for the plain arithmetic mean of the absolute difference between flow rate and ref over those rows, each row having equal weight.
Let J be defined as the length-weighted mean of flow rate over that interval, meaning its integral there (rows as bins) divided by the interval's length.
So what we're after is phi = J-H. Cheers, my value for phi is 35.8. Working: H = 1.6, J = 37.5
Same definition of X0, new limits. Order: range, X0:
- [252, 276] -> 274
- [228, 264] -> 230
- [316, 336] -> 318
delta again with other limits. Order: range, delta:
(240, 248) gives 0.0069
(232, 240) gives 0.0069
